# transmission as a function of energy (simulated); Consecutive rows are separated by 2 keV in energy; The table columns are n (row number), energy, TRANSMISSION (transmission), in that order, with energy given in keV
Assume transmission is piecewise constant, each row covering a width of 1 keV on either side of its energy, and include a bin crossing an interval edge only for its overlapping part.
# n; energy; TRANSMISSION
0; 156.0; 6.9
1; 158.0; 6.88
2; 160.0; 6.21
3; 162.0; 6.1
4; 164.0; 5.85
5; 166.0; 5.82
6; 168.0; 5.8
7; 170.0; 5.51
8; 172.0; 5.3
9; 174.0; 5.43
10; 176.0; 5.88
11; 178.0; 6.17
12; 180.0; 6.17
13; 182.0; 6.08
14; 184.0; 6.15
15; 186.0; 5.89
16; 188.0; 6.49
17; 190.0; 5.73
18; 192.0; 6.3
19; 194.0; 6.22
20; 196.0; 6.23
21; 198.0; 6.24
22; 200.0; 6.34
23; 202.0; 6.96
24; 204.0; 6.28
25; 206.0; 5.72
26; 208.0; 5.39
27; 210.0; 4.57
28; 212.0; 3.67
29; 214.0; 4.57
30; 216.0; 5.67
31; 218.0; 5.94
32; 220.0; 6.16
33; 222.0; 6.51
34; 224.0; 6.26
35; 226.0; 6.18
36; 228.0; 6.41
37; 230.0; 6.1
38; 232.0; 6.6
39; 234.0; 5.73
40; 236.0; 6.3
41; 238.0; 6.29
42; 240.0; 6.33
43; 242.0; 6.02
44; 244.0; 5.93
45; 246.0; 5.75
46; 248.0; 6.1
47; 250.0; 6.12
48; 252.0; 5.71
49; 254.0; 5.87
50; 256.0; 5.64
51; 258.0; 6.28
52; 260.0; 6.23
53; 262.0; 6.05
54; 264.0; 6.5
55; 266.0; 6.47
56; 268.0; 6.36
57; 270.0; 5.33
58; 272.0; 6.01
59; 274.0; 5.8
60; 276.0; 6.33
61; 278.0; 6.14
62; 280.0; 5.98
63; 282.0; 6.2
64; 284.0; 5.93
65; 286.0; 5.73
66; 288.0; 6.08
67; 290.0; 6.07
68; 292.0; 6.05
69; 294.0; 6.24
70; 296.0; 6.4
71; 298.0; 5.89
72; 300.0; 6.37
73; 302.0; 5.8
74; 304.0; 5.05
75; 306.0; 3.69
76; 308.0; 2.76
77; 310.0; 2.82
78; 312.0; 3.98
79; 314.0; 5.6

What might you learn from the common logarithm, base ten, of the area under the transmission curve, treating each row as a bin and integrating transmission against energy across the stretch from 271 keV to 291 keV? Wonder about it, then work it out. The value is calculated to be 2.08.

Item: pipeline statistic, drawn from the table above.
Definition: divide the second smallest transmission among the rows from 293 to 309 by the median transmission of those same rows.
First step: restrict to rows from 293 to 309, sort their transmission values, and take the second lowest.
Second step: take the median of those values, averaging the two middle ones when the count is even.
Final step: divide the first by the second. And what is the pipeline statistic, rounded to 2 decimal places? 0.63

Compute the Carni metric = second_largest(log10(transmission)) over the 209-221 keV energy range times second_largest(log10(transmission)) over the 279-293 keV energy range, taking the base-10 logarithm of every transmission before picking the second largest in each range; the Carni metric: 0.607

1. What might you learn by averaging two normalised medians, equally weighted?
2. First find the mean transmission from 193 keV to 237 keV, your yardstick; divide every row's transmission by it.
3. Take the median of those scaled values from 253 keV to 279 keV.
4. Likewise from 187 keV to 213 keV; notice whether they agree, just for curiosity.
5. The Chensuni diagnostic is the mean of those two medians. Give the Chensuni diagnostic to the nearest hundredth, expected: 1.05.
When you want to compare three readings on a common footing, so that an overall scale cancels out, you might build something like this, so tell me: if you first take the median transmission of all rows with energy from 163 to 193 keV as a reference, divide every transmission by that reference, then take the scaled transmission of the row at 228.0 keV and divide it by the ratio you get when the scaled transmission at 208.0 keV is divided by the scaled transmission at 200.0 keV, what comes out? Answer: 1.28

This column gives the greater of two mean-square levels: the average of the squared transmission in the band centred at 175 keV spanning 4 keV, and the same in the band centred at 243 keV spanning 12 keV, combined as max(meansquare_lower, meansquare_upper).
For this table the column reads 36.9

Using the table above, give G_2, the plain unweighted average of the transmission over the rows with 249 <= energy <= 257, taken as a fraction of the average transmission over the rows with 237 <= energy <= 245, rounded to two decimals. 0.95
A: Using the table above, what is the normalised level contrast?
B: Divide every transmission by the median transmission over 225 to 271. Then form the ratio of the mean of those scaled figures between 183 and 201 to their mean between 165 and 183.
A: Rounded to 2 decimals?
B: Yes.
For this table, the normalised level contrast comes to 1.07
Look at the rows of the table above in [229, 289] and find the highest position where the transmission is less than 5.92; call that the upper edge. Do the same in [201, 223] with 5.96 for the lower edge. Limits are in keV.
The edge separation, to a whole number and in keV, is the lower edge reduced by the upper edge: -68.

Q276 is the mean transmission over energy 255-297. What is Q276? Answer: 6.09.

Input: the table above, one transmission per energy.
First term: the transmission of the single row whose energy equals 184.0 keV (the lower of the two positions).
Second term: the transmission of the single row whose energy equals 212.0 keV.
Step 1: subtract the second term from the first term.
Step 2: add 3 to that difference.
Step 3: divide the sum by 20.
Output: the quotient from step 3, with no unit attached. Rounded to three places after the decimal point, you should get 0.274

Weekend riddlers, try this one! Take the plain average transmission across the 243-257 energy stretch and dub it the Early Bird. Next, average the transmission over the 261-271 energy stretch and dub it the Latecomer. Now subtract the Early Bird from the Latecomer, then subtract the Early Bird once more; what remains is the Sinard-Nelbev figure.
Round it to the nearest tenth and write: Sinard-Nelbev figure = -5.6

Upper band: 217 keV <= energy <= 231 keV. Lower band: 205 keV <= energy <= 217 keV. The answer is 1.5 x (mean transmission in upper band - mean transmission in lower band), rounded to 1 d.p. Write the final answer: 1.9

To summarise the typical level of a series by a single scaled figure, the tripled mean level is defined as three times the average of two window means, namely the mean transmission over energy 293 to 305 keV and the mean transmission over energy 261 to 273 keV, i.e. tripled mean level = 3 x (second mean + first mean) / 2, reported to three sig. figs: 18.1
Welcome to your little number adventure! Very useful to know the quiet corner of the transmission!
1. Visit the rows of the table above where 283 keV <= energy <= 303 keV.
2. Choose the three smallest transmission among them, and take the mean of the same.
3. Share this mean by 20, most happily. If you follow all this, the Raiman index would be 0.290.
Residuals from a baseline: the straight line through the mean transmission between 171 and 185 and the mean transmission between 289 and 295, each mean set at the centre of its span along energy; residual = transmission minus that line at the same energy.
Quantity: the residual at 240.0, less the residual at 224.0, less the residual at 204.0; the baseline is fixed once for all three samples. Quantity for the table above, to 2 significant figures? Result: -0.31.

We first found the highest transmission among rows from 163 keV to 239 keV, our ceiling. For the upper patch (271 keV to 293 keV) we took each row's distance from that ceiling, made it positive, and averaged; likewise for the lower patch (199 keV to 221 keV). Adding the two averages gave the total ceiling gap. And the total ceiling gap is 2.32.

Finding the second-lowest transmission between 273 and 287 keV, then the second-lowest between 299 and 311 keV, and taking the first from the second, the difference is -3.0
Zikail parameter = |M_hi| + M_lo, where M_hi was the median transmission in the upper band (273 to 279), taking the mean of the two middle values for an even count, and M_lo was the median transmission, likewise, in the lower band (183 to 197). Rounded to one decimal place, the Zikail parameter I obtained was 12.4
